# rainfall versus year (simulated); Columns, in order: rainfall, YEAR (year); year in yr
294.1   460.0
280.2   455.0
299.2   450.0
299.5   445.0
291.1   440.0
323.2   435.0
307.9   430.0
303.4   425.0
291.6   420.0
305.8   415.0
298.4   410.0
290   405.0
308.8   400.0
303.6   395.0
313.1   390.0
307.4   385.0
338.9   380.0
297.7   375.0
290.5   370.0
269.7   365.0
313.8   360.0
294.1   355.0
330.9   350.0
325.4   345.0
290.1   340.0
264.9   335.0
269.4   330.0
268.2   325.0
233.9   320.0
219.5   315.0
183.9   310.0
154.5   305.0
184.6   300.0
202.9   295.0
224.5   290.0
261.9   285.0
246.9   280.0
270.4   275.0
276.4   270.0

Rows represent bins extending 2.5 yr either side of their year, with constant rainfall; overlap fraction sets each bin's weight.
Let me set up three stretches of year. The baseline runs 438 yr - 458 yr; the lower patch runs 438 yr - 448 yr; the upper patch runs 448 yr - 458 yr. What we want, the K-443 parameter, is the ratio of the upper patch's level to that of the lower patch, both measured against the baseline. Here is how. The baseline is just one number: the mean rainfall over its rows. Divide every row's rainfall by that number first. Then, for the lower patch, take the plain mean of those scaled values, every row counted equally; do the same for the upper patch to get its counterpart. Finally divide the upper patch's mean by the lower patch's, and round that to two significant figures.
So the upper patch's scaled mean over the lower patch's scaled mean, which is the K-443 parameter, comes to 0.98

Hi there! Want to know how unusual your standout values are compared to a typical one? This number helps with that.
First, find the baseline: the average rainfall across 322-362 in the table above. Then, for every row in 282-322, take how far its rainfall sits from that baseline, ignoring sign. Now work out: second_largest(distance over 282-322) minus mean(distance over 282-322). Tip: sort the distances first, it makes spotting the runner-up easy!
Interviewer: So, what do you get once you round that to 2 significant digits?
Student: 24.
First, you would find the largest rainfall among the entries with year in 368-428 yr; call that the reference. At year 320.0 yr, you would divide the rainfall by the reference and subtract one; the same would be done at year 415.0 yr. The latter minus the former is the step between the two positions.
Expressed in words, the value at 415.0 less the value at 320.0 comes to 0.21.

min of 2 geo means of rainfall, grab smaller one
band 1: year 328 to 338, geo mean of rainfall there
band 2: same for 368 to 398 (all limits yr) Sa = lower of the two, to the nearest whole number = 267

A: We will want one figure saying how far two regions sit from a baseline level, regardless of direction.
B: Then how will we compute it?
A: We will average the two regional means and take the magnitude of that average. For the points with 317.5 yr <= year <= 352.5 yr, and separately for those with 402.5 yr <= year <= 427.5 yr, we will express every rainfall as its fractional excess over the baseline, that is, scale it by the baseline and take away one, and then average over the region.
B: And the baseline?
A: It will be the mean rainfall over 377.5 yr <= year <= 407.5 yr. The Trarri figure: 0.06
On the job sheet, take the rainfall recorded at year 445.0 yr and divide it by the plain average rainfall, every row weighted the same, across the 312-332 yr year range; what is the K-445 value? 1.2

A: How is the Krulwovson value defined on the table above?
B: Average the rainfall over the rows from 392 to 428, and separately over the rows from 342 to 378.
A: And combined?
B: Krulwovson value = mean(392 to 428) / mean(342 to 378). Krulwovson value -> 0.99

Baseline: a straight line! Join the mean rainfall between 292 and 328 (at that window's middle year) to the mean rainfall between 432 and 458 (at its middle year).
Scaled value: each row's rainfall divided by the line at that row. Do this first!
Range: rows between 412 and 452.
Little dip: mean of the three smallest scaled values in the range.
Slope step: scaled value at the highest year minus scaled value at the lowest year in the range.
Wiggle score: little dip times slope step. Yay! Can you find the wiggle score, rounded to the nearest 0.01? -0.11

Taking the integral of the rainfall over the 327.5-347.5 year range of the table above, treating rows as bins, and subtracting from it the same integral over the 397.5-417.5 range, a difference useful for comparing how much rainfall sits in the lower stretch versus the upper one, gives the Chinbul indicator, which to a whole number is -266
